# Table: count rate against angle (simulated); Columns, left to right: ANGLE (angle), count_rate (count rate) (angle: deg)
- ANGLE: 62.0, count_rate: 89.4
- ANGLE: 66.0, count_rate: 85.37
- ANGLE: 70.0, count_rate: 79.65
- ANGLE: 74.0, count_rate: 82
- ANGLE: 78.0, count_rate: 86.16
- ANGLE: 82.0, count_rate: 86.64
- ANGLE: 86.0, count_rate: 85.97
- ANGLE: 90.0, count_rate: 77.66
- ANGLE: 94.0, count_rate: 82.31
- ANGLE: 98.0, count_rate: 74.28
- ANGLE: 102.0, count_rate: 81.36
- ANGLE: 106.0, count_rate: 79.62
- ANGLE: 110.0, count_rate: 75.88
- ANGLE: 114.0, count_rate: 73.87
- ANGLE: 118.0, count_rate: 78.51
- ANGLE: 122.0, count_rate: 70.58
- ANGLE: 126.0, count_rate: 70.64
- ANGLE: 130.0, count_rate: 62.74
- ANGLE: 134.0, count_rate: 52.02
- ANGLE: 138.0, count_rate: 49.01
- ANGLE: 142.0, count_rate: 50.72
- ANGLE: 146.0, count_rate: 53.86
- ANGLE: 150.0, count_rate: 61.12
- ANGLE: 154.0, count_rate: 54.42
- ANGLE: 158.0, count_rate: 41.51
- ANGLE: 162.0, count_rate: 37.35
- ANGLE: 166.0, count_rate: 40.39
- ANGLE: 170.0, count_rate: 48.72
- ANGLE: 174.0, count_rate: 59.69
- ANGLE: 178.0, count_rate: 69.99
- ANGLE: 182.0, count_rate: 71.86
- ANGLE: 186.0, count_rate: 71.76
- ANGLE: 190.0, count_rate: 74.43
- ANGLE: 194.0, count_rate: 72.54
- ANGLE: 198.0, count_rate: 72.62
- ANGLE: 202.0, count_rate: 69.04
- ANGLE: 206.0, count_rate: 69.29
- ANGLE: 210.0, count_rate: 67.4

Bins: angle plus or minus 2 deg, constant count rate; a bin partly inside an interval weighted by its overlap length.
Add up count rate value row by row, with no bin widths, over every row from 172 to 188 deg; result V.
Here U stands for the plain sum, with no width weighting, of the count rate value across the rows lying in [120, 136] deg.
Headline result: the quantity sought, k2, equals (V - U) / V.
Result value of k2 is 0.06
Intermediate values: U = 256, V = 273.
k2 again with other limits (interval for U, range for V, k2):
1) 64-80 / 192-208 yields -0.18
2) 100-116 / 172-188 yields -0.14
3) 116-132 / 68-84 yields 0.16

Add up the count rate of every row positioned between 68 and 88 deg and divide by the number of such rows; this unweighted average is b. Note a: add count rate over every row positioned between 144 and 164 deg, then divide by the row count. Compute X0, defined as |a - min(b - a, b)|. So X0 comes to 15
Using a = 50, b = 84.1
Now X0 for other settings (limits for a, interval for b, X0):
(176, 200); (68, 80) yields 62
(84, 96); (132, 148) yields 113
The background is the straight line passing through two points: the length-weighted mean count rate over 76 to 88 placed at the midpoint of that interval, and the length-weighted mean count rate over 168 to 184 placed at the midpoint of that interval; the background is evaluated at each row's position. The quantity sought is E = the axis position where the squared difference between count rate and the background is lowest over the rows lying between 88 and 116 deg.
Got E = 102.0 deg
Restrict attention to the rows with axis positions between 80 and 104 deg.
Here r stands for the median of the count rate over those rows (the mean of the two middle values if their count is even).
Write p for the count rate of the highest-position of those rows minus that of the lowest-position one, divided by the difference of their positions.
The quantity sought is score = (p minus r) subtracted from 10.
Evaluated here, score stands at 92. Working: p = -0.3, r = 82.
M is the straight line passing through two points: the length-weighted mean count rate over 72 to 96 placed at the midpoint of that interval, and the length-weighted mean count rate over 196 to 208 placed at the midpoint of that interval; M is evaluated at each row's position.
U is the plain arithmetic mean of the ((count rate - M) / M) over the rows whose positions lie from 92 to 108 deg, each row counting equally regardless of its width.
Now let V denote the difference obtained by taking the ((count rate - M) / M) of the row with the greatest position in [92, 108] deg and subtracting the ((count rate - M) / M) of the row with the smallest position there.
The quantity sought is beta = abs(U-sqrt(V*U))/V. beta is -3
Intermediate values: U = -0.03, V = -0.02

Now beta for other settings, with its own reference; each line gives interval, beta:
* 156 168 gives -63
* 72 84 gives 0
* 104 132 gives -1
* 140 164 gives -4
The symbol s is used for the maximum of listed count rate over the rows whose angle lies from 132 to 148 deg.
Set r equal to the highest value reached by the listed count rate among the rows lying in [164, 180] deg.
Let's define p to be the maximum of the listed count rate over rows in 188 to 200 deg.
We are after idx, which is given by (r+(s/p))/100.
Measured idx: 0.71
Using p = 74.43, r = 69.99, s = 53.86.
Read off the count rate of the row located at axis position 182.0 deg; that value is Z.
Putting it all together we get 71.86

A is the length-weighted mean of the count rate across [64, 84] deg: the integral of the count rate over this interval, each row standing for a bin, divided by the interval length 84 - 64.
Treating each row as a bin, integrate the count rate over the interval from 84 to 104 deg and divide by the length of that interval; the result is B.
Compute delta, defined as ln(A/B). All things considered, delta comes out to 0.04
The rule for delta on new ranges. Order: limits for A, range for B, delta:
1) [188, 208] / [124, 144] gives 0.23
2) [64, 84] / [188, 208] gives 0.16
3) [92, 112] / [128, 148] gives 0.38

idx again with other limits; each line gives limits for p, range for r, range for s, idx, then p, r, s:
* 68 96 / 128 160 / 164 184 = 0.64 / 86.64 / 62.74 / 71.86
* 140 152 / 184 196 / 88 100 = 0.76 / 61.12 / 74.43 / 82.31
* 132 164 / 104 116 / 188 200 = 0.81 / 61.12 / 79.62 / 74.43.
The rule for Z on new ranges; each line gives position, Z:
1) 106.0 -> 79.62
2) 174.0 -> 59.69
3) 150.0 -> 61.12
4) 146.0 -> 53.86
